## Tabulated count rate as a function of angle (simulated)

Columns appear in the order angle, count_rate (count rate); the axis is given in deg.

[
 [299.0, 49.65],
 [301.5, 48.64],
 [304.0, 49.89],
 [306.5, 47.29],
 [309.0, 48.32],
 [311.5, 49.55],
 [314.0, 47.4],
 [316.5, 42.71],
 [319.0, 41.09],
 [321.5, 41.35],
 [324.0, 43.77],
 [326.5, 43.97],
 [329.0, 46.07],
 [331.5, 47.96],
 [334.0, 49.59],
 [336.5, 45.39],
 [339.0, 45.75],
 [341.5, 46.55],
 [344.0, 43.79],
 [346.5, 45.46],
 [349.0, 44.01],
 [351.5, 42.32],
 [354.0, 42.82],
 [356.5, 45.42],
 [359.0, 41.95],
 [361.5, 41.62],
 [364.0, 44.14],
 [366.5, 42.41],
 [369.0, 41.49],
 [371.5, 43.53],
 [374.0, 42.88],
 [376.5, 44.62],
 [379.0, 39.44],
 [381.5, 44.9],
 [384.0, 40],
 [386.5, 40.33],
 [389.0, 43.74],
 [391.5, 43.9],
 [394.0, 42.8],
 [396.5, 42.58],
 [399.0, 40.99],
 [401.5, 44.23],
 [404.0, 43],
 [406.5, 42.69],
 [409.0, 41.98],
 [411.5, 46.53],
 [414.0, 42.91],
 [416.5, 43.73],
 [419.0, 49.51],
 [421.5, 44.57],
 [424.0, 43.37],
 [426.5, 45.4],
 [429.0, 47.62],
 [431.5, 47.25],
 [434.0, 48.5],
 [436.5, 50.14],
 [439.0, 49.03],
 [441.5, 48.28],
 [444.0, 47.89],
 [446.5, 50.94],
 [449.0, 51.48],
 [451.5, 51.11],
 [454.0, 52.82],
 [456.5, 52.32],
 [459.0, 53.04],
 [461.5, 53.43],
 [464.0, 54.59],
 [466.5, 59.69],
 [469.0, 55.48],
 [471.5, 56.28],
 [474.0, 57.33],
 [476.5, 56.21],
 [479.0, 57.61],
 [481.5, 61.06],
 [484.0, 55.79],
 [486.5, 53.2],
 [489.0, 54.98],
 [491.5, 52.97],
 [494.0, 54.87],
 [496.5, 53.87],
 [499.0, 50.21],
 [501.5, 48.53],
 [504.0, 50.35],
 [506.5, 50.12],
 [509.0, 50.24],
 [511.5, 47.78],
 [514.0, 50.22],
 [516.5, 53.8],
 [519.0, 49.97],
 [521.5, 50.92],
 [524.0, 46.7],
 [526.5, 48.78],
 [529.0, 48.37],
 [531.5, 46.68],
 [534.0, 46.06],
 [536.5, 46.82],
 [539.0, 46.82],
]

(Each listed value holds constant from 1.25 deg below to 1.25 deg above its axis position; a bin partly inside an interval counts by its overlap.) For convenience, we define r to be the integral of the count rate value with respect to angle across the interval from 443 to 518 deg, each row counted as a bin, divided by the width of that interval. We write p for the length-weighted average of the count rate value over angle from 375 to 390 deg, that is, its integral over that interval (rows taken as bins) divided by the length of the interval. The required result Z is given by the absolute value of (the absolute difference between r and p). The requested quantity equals 11.1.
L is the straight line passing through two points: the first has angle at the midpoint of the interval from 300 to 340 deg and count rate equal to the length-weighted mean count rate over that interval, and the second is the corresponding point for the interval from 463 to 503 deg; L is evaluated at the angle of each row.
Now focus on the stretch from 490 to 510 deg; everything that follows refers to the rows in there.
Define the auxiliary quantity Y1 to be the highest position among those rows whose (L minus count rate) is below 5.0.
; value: 496.5 deg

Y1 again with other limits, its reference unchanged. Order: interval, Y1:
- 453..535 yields 516.5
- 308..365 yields 364.0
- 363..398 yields 381.5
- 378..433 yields 429.0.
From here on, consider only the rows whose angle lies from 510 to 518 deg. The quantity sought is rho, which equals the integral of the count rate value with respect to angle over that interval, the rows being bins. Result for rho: 405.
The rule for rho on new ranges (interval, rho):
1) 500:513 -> 643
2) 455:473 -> 990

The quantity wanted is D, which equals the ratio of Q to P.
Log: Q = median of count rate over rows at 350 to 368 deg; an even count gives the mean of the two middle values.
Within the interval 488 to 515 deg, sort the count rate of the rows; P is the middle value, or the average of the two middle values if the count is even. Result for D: 0.84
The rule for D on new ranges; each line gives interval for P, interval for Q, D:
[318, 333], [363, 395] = 0.98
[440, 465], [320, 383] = 0.85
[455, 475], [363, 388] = 0.77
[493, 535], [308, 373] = 0.88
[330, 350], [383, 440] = 0.96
